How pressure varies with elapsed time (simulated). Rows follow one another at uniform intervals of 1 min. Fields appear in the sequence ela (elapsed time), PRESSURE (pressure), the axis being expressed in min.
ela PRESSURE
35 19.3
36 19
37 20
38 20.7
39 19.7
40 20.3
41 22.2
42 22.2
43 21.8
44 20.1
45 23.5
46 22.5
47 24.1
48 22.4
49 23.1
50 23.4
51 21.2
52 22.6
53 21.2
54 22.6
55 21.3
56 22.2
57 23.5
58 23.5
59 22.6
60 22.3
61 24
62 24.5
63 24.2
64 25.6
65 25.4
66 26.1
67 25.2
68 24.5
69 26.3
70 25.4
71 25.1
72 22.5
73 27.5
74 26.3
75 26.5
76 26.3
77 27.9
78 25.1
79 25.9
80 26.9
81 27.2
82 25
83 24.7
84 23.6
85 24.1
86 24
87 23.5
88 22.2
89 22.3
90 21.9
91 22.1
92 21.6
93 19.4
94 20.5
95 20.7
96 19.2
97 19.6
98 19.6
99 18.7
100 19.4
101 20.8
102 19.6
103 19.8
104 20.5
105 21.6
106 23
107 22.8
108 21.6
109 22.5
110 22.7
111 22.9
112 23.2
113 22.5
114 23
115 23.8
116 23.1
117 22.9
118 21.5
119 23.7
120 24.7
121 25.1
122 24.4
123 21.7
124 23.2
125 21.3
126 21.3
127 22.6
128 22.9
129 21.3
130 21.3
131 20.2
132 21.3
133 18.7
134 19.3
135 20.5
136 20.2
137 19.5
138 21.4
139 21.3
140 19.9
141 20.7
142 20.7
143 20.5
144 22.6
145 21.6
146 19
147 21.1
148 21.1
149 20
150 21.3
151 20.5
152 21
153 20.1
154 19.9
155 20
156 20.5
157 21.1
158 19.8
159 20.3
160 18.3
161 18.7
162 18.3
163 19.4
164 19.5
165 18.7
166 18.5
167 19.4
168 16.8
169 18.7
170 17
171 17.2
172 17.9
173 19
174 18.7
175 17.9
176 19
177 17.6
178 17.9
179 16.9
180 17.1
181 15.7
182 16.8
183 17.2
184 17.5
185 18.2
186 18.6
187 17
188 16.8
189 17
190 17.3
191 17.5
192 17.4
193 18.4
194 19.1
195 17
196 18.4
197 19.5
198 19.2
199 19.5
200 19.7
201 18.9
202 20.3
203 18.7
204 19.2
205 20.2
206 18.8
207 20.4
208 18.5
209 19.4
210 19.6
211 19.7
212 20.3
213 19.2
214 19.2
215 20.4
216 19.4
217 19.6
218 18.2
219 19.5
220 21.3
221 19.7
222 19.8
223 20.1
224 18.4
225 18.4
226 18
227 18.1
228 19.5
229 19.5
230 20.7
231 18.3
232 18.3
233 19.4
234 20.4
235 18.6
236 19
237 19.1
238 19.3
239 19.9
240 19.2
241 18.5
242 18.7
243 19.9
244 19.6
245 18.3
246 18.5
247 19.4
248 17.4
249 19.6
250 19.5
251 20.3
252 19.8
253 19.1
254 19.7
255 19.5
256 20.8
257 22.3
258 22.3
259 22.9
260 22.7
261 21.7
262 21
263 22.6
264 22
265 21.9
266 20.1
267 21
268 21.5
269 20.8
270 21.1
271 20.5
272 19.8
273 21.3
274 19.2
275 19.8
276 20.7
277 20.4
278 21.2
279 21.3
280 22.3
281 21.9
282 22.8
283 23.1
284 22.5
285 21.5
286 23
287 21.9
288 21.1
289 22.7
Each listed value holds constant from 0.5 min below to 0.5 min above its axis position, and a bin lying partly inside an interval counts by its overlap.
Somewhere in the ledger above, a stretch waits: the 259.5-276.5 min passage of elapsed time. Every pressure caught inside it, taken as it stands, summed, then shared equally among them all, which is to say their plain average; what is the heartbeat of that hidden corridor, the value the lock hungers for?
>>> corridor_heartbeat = 21.0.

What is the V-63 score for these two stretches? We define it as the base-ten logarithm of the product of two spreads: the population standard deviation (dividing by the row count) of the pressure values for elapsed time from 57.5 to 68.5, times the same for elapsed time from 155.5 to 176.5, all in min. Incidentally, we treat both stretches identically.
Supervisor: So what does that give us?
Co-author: 0.1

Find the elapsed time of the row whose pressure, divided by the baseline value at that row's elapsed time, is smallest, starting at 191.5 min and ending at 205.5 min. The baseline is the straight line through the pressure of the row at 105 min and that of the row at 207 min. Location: 195 min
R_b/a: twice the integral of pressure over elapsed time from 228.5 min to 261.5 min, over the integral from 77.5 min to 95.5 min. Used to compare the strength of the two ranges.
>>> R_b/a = 3.1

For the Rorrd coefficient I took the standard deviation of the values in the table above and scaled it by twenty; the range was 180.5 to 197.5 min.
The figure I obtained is 19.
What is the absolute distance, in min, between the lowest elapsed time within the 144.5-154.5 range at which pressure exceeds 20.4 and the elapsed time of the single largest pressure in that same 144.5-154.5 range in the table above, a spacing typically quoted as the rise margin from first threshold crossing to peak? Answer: 0 min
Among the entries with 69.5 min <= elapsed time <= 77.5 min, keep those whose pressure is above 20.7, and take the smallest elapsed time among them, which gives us 70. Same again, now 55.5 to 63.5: 56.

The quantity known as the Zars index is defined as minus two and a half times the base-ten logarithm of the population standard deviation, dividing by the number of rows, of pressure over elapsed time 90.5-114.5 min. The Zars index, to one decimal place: -0.4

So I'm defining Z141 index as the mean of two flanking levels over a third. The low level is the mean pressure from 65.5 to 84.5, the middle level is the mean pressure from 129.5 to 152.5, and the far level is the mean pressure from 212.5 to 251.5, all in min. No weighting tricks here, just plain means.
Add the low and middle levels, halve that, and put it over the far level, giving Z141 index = 1.20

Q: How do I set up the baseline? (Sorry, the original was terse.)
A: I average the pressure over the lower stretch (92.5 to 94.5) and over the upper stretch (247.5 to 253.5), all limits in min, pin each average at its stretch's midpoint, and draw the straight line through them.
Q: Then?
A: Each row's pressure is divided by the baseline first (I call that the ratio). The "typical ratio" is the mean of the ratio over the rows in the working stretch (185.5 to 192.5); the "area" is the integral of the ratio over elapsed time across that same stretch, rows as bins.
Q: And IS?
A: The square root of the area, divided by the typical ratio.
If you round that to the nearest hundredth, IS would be 2.81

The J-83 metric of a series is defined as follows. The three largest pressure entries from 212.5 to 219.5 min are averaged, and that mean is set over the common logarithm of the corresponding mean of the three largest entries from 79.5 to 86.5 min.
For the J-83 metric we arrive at 14.0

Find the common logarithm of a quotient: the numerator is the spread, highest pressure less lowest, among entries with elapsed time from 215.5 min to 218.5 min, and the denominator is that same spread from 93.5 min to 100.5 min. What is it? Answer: -0.15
